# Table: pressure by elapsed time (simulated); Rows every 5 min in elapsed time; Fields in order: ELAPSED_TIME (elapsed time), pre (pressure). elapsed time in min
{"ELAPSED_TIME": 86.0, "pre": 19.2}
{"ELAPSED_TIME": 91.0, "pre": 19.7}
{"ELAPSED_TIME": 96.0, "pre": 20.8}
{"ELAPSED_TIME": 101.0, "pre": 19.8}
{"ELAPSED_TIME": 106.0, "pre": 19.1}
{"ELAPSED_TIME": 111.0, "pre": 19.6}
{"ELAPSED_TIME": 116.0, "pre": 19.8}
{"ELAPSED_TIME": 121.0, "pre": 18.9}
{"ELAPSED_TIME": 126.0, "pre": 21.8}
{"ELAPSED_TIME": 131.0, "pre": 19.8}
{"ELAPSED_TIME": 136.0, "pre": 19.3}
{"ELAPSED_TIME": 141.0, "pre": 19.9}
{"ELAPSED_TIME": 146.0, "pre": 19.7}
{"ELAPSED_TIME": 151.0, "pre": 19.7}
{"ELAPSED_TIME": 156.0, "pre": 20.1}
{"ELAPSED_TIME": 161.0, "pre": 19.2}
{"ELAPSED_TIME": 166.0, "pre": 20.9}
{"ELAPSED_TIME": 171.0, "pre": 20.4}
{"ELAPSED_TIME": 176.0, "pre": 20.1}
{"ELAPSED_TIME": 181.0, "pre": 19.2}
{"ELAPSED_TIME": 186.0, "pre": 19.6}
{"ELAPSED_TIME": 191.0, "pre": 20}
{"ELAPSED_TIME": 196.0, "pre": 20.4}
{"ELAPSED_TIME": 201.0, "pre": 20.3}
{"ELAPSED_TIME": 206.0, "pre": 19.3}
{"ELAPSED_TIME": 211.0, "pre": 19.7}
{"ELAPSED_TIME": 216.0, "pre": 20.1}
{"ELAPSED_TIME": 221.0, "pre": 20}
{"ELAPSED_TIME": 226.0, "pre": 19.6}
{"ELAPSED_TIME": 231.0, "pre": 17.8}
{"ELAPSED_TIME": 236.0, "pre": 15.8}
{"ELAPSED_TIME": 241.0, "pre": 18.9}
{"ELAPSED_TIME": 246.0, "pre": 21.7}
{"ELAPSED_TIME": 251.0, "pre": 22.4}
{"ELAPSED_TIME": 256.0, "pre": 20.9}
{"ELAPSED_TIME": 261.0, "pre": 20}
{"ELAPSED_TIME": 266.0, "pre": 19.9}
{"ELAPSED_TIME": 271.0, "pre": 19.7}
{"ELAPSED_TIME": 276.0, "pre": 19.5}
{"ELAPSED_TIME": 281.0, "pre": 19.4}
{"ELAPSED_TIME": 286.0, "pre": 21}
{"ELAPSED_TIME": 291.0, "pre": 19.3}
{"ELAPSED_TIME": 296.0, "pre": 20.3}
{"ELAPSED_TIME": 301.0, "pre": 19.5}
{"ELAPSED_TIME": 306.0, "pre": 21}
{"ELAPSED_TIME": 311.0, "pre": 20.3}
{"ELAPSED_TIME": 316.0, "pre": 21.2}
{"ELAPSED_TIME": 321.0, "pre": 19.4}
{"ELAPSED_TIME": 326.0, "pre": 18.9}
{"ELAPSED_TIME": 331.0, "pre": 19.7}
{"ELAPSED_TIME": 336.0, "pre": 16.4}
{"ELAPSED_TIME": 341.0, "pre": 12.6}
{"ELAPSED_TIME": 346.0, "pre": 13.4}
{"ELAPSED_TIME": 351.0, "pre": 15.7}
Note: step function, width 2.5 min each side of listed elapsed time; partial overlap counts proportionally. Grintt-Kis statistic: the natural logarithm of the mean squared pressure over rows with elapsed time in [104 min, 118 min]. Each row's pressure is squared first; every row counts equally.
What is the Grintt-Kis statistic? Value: 5.94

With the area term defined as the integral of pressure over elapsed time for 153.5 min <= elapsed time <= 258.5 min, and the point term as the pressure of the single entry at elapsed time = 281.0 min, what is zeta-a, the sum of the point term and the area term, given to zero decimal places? 2101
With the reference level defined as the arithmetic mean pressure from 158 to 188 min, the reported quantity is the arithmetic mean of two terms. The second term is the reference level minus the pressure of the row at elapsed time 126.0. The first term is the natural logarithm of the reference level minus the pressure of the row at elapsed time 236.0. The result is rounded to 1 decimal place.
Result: -0.2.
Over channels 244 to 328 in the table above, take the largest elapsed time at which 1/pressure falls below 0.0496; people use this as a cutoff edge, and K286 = 316.0 min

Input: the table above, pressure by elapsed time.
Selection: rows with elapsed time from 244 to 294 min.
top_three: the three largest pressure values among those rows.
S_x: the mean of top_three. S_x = 21.7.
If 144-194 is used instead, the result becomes 20.5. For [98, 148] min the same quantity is 20.5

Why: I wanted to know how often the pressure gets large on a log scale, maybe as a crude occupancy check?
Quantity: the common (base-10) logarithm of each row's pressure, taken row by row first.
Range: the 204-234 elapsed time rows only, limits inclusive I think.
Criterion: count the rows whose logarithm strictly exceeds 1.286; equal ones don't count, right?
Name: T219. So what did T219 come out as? 4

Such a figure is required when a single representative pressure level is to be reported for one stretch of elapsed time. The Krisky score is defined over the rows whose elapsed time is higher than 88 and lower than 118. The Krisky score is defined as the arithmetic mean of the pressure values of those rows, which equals 19.8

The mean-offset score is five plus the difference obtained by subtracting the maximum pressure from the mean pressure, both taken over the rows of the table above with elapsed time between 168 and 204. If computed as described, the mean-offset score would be 4.6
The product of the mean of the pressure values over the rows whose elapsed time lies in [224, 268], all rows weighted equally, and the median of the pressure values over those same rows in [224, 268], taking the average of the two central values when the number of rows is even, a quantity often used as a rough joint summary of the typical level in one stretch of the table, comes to 391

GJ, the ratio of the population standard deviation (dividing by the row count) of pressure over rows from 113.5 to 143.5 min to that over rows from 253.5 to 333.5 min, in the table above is 1.3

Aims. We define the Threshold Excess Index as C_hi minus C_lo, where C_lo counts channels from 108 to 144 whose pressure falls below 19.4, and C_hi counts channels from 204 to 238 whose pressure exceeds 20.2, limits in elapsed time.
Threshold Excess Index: -2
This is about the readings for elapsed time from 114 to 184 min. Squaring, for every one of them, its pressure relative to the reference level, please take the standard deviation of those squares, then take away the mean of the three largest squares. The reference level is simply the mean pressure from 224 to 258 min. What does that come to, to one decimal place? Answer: -1.2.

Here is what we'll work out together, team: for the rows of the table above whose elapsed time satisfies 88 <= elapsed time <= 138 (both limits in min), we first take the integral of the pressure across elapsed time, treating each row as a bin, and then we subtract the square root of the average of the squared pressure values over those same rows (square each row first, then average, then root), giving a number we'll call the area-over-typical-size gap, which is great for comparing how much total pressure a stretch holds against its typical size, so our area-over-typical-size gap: 973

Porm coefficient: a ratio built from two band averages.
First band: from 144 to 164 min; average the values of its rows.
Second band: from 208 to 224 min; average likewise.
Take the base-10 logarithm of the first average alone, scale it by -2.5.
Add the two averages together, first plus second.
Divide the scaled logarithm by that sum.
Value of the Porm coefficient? -0.0817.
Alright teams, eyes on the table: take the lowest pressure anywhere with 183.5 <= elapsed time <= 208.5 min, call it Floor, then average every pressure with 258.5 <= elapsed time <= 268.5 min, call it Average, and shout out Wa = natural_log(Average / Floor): 0.033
